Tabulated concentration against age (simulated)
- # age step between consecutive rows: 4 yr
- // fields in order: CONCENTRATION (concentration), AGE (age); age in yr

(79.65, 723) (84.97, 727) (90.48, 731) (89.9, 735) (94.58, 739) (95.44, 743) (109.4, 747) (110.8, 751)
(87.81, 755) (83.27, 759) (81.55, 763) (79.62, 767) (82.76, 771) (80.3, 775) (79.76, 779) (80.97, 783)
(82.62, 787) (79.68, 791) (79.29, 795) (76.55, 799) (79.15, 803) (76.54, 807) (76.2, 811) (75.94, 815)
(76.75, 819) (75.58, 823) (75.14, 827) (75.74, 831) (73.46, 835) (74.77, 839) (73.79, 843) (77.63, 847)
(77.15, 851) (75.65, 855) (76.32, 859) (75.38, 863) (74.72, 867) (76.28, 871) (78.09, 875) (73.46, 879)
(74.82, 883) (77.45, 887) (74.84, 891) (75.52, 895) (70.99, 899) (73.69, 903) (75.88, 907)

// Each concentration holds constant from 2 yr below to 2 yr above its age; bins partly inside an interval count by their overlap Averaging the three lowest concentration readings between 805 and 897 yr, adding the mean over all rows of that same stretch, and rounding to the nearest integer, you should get 149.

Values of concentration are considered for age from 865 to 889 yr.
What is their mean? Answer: 75.8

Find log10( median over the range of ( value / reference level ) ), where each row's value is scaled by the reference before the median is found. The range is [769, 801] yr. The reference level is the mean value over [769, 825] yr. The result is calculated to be 0.007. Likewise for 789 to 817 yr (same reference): -0.012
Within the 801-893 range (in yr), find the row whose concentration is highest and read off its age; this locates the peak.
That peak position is 803 yr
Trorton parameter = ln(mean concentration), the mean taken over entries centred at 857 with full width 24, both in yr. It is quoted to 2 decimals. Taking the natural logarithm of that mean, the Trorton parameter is 4.33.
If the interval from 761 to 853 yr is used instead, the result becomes 4.36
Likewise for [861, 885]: 4.32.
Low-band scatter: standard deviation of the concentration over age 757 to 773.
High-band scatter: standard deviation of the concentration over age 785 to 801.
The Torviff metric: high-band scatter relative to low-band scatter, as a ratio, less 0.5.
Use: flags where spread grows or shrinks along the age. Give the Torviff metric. 1.0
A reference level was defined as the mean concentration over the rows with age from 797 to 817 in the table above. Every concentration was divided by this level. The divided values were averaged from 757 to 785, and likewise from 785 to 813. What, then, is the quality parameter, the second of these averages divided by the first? 0.97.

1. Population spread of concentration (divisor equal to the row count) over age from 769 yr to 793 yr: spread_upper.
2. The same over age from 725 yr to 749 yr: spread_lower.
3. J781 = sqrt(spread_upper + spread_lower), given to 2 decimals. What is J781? 2.98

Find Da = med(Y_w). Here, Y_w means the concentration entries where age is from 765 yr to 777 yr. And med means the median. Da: 80.3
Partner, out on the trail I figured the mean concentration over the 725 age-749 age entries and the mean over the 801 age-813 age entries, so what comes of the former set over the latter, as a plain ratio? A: 1.218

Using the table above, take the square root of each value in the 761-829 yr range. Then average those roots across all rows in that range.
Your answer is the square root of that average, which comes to 2.979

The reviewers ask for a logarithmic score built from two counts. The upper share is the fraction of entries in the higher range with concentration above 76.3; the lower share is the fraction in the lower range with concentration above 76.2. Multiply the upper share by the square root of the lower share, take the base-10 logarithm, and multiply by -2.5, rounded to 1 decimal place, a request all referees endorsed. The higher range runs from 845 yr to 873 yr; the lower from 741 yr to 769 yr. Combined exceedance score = 0.9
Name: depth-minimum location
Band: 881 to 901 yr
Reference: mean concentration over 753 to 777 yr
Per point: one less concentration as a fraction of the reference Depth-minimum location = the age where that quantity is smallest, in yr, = 887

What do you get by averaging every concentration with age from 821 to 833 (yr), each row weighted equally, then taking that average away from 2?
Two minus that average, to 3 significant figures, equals -73.5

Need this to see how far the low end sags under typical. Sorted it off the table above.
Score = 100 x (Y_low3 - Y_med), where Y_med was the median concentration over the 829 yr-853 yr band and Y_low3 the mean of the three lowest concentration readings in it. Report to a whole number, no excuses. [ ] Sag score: -125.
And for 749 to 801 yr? -248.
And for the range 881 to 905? -166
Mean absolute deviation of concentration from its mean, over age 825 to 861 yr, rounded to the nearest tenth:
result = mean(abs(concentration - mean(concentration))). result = 1.1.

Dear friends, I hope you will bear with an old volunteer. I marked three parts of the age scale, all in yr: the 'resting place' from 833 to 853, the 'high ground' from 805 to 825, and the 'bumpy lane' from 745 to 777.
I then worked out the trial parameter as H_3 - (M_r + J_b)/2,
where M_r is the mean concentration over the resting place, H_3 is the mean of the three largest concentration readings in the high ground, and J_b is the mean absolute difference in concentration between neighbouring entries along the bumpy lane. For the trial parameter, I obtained 36.1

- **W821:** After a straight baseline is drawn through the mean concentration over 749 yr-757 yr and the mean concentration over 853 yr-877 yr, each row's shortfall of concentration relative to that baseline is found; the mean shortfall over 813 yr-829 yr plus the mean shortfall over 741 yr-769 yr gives 15.7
